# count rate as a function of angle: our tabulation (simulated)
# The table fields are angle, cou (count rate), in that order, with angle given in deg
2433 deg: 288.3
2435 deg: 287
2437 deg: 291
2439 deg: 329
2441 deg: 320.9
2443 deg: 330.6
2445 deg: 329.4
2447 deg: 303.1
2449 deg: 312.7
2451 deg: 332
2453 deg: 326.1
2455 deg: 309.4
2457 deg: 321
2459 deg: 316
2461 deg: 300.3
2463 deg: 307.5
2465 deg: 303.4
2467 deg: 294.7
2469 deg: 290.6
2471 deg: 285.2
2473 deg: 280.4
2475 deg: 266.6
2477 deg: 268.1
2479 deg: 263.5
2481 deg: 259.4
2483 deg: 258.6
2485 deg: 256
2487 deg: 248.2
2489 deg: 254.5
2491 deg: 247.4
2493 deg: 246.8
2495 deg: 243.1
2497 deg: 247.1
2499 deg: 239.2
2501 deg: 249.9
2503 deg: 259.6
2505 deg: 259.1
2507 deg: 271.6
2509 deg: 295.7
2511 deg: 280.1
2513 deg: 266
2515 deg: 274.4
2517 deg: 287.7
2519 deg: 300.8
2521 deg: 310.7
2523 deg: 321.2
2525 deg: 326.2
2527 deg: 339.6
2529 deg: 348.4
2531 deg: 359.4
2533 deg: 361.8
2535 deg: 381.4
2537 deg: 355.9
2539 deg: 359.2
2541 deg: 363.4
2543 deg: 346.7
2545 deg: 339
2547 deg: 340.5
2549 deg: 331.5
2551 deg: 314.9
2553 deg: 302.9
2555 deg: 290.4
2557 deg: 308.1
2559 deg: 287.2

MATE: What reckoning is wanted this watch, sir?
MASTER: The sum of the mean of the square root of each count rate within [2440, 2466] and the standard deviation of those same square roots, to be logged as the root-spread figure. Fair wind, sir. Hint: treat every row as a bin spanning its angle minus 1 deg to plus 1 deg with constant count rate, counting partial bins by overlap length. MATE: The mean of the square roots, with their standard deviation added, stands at 18.1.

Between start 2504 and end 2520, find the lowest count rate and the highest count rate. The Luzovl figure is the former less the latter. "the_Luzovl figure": -42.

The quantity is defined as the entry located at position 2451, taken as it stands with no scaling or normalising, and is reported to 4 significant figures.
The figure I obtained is 332.0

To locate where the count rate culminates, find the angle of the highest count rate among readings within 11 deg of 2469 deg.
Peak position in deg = 2459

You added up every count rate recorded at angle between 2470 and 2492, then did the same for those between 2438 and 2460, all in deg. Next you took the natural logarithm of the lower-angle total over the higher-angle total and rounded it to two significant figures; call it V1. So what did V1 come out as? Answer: 0.20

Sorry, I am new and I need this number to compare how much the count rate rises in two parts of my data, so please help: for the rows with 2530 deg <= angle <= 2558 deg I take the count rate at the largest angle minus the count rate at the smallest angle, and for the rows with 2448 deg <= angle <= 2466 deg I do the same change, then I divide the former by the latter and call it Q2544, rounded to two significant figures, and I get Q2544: 5.5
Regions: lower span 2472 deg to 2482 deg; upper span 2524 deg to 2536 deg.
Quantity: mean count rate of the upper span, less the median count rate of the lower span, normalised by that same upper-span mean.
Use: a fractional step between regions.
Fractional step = 0.24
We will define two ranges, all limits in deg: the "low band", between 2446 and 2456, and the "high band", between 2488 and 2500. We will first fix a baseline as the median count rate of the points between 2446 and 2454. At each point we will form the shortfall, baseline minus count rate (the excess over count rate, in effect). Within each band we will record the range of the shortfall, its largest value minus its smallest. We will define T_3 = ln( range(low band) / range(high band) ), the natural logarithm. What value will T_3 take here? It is 0.6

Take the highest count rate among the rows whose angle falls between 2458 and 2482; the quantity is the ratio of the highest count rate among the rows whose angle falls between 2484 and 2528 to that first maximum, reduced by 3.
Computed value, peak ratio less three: -1.93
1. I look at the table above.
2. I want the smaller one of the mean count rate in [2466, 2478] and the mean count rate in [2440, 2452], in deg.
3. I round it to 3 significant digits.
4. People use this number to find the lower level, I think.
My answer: 281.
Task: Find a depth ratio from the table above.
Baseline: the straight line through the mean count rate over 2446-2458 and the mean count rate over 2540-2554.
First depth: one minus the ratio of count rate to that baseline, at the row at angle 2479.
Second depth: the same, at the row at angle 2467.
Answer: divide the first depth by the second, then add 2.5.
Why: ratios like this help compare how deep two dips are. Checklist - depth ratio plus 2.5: 4.8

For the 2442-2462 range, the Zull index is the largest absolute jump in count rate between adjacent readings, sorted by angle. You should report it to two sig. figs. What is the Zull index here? 26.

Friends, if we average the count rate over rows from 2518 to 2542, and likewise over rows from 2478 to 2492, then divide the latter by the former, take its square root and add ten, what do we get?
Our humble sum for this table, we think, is 10.9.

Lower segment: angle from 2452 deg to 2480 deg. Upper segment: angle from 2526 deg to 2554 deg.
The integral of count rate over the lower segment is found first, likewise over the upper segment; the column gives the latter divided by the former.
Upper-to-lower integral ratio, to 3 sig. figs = 1.17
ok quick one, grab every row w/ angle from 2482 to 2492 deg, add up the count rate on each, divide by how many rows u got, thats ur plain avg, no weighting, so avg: 253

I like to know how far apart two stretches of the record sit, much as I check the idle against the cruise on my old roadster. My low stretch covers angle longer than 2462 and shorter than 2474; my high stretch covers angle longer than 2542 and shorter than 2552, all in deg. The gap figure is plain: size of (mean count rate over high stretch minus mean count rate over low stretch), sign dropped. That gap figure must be 41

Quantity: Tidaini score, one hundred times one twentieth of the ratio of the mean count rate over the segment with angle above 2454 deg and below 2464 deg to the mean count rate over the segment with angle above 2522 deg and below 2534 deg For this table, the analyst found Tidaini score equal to 4.5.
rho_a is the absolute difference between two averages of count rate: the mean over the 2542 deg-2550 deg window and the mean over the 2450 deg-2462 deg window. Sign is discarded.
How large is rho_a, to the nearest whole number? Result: 22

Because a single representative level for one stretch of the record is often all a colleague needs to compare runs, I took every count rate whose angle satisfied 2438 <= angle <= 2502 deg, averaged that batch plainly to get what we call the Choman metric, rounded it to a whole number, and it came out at 286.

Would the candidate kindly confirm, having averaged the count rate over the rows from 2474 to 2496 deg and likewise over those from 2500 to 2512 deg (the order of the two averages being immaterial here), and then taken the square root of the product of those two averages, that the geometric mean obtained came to 262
